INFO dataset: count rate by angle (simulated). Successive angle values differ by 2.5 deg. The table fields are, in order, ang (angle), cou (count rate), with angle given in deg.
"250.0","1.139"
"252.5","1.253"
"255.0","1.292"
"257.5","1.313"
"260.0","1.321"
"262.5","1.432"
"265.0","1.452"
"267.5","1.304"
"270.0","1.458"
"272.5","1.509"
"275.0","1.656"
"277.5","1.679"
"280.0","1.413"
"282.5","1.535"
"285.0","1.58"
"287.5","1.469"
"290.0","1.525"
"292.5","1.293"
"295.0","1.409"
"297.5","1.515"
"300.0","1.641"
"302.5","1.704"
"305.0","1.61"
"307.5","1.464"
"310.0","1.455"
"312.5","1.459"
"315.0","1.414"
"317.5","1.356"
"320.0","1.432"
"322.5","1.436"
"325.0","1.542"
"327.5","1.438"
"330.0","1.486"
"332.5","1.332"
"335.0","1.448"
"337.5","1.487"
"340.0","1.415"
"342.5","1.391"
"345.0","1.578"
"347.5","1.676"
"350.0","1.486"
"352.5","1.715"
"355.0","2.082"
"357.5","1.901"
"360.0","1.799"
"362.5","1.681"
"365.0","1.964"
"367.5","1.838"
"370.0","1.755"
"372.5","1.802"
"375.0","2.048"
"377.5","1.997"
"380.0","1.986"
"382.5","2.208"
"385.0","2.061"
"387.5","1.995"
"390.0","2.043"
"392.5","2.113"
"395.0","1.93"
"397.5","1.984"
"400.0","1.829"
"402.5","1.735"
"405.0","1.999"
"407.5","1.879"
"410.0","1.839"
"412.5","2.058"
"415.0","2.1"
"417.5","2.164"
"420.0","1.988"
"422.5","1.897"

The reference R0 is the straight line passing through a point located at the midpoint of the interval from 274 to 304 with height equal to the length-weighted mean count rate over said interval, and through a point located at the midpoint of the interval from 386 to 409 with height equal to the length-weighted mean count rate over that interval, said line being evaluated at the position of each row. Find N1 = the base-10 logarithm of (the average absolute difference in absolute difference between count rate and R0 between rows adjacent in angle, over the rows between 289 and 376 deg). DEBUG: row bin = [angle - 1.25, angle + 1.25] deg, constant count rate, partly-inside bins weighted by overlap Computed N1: -1.00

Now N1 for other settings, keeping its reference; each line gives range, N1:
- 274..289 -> -1.37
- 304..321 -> -1.25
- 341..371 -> -0.85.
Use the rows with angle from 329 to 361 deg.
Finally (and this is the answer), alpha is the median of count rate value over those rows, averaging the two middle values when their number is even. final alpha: 1.49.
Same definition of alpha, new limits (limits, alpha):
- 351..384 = 1.90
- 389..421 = 1.99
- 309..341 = 1.44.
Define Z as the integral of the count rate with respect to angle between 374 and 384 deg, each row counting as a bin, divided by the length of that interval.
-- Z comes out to 2.06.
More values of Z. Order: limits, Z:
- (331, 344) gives 1.42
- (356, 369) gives 1.84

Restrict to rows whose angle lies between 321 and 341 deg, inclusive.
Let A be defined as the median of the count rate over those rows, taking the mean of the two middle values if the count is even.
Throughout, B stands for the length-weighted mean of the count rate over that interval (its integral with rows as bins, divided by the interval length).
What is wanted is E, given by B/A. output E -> 1.00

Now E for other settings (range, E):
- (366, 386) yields 0.98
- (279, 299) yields 0.99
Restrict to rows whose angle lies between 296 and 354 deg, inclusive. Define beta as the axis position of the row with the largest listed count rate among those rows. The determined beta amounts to 352.5 deg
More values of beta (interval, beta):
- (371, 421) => 382.5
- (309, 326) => 325.0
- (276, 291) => 277.5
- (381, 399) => 382.5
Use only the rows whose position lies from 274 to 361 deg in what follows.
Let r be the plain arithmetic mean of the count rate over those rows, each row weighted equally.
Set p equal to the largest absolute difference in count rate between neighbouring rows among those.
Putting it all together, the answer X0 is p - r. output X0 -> -1.17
